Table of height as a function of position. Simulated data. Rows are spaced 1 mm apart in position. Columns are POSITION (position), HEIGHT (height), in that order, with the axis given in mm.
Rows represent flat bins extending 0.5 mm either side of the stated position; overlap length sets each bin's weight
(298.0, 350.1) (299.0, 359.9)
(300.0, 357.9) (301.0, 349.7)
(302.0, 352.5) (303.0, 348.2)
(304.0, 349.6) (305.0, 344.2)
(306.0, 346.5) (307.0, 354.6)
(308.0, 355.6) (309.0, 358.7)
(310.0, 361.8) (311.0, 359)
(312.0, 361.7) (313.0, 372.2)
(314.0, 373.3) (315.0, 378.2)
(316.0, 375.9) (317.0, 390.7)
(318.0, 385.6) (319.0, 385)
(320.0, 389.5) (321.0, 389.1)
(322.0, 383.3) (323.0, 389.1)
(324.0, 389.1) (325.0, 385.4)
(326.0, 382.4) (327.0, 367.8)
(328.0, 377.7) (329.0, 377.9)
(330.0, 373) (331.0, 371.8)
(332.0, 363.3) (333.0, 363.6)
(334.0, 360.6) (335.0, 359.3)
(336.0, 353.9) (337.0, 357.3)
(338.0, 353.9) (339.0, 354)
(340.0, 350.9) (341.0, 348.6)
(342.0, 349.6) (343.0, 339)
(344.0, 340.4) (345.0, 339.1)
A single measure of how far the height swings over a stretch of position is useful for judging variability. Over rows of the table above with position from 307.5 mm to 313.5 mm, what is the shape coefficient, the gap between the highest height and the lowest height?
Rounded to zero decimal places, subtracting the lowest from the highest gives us 17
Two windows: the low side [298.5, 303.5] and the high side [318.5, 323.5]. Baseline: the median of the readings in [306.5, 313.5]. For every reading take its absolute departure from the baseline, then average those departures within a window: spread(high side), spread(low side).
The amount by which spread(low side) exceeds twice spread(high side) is -51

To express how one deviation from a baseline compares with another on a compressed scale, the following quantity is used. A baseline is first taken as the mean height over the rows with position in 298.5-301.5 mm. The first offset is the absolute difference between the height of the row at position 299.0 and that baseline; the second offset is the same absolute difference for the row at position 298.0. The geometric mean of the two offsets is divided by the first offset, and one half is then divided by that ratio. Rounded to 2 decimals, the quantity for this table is 0.42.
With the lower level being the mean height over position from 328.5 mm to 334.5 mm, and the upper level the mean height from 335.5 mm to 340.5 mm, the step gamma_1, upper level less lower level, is -14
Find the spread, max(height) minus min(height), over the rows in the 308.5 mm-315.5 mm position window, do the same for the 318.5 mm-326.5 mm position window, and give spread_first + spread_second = 27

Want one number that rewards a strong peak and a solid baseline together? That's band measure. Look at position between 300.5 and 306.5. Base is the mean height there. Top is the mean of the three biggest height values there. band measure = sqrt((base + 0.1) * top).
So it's 350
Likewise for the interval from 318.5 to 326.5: 388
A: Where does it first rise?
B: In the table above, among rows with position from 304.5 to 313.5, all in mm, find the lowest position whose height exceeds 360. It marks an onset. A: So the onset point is 310.0 mm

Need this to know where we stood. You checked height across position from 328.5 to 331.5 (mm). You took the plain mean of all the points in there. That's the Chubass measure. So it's 374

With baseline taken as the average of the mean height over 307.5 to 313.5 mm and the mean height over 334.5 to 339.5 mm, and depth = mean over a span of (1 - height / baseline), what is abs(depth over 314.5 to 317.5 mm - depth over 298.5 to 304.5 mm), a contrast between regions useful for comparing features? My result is 0.08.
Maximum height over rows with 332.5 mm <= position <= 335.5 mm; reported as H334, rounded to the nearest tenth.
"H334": 363.6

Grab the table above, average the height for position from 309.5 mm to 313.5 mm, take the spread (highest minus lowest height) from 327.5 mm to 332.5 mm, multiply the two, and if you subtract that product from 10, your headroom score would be -5300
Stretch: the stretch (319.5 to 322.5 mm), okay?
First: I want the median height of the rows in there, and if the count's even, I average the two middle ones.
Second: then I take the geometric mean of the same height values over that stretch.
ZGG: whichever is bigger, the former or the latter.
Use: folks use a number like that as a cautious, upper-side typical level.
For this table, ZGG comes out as 389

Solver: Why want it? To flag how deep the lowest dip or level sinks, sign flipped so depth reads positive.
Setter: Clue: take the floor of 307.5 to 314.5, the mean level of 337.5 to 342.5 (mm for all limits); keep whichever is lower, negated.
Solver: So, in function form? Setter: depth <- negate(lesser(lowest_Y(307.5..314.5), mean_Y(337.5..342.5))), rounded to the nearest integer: -351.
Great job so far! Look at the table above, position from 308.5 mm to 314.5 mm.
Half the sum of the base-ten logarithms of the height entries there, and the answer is 7.68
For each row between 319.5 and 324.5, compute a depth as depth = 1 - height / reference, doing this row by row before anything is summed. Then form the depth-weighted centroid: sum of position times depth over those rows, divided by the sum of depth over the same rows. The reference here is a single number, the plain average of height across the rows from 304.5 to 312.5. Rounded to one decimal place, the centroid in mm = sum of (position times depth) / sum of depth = 322.0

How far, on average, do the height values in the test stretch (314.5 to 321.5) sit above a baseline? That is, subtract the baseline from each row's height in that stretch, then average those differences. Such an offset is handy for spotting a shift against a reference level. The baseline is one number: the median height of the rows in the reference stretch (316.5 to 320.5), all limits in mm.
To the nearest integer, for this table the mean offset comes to -3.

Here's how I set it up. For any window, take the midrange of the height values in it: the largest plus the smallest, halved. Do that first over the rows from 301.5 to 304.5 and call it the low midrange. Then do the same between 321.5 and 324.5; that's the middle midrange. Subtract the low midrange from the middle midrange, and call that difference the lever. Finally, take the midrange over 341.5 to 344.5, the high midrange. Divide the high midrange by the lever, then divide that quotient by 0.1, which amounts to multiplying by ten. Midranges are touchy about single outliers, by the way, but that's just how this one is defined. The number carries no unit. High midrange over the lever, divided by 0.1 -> 96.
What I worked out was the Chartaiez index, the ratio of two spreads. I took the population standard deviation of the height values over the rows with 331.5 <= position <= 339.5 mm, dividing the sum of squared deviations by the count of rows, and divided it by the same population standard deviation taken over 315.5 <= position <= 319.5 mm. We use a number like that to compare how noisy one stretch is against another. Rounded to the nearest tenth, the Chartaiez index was 0.7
